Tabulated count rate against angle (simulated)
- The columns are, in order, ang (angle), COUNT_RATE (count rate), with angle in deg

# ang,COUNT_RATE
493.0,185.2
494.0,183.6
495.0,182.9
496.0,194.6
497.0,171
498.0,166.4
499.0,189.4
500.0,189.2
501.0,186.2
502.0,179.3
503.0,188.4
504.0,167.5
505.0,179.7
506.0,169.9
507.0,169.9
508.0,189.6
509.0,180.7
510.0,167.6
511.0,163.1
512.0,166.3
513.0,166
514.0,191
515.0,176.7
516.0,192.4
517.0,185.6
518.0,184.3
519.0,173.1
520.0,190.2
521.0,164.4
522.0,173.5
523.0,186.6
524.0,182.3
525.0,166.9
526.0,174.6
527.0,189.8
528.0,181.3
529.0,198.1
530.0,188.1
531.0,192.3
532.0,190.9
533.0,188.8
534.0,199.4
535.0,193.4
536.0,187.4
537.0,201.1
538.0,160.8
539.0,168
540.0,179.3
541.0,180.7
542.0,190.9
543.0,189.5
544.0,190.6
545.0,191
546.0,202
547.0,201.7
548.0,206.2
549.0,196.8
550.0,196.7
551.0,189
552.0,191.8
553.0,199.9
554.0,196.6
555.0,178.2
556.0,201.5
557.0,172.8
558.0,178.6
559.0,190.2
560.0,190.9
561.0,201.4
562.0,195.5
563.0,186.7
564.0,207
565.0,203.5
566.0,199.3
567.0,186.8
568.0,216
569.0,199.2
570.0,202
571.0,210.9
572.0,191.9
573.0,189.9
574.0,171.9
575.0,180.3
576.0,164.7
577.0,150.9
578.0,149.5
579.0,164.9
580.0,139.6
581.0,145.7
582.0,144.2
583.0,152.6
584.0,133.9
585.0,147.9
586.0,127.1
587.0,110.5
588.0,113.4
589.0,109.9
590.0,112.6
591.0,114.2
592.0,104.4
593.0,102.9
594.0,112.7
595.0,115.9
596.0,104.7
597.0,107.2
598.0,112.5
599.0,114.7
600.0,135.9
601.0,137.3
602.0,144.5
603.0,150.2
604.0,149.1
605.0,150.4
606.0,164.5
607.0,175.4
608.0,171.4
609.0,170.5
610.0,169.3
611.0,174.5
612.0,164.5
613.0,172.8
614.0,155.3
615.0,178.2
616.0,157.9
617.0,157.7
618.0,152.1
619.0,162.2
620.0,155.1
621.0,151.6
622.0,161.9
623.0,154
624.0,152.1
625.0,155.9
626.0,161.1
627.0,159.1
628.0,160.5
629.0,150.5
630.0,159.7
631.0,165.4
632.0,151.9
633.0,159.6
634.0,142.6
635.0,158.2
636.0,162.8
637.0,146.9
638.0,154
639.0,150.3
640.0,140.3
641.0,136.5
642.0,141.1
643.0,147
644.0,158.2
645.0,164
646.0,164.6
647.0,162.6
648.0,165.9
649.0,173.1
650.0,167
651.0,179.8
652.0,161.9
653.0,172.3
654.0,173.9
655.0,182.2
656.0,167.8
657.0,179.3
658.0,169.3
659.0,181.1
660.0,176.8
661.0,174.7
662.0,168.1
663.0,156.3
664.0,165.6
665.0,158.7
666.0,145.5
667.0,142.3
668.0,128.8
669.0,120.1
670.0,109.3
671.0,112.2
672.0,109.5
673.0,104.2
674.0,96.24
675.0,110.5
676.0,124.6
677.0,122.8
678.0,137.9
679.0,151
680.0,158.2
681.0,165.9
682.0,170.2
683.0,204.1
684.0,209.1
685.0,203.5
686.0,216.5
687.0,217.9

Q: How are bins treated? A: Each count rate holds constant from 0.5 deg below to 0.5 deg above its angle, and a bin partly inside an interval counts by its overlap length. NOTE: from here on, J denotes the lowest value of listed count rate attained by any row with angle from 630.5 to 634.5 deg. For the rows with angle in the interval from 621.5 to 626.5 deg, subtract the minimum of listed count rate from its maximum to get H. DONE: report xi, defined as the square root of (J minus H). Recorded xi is 11.5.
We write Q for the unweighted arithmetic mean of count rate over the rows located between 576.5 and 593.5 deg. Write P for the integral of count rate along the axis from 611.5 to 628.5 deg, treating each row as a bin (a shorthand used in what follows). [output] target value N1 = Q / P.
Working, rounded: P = 2712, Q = 131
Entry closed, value 0.048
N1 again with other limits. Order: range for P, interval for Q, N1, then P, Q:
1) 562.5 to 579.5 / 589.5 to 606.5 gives 0.040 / 3175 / 126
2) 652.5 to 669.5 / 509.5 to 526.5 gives 0.064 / 2763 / 177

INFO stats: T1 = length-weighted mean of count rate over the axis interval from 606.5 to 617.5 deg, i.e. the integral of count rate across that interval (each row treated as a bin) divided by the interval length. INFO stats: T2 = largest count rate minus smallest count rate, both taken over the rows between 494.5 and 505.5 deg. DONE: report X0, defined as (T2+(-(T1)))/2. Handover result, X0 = -70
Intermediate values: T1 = 168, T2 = 28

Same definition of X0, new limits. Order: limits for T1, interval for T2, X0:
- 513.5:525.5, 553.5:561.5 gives -76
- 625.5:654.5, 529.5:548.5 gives -56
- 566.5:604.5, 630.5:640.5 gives -60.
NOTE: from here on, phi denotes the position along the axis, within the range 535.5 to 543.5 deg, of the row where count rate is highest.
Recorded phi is 537.0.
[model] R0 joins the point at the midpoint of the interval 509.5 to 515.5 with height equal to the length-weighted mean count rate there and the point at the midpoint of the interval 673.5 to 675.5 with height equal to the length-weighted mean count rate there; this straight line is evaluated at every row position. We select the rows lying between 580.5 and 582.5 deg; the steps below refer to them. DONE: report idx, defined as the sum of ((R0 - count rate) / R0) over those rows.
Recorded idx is -0.03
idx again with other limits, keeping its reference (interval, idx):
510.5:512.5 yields 0.09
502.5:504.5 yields -0.03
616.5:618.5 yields -0.43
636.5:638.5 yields -0.53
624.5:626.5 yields -0.56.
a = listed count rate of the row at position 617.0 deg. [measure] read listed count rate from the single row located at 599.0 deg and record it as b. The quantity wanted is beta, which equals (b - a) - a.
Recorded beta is -201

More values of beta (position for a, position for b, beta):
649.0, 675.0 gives -236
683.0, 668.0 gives -279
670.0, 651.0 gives -39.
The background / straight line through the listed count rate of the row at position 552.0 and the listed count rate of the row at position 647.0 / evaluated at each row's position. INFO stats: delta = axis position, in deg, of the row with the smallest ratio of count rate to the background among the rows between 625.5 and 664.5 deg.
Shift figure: 641.0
